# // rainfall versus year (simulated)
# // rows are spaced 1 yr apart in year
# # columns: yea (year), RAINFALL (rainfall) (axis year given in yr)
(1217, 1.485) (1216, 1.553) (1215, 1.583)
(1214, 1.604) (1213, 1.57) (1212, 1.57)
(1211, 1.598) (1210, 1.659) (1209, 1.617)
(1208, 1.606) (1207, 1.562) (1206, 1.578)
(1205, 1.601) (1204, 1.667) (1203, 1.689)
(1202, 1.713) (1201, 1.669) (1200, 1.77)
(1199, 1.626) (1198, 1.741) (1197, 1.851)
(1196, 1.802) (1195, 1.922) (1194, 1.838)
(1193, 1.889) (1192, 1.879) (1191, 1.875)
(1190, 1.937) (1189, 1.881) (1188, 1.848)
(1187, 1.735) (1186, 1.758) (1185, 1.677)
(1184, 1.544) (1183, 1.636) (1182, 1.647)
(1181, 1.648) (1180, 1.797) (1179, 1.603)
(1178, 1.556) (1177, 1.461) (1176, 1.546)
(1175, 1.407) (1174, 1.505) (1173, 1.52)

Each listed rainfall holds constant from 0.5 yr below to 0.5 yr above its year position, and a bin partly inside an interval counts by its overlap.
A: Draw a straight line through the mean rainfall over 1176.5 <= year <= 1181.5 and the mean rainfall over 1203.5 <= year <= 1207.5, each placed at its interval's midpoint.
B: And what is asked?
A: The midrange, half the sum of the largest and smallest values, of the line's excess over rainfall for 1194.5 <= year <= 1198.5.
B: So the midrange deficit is -0.23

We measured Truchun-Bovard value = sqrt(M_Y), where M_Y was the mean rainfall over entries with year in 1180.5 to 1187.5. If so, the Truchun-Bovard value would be 1.29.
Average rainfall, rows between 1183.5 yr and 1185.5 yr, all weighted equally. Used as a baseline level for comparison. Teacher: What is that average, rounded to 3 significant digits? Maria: 1.61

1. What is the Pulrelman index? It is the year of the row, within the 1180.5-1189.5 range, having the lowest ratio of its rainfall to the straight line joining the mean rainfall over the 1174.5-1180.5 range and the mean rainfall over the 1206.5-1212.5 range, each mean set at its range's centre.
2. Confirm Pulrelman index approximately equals 1184 yr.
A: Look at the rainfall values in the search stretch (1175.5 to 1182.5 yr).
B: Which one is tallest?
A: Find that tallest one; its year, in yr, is 1180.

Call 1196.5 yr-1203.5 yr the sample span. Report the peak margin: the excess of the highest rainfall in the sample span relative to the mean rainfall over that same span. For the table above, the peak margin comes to 0.13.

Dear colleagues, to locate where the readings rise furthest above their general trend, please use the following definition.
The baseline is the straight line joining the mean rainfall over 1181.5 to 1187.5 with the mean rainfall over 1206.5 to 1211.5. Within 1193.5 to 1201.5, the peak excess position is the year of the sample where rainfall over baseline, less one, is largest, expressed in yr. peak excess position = 1195 yr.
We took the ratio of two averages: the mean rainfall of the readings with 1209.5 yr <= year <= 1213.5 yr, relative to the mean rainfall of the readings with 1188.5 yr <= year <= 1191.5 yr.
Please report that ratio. 0.84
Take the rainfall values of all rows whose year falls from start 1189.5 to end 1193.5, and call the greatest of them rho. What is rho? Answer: 1.937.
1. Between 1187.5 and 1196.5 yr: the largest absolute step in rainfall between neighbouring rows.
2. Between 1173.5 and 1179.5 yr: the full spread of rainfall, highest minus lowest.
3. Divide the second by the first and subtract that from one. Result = -1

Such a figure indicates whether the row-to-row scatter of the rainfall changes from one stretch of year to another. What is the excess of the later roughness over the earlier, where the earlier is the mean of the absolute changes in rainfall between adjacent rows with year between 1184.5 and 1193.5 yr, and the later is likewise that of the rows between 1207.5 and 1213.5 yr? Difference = -0.02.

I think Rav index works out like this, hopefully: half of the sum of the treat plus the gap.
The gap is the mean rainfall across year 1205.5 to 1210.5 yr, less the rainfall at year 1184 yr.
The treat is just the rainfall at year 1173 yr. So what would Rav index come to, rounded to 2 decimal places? 0.79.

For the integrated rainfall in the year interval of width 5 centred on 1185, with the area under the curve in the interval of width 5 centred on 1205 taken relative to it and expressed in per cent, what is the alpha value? 97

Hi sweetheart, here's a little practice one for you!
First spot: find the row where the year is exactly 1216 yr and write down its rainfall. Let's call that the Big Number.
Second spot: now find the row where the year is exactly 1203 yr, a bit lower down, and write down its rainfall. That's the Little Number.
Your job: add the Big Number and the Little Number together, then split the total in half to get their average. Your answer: 1.62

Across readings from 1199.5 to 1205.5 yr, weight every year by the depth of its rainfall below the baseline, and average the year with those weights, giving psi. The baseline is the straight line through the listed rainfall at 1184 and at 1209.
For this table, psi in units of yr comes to 1201.6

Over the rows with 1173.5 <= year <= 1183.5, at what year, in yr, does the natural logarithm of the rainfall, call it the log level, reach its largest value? 1180 yr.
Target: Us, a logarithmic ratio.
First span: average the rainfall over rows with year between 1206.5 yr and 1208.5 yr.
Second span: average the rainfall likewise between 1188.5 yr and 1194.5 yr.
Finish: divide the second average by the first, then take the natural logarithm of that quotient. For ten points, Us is 0.17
